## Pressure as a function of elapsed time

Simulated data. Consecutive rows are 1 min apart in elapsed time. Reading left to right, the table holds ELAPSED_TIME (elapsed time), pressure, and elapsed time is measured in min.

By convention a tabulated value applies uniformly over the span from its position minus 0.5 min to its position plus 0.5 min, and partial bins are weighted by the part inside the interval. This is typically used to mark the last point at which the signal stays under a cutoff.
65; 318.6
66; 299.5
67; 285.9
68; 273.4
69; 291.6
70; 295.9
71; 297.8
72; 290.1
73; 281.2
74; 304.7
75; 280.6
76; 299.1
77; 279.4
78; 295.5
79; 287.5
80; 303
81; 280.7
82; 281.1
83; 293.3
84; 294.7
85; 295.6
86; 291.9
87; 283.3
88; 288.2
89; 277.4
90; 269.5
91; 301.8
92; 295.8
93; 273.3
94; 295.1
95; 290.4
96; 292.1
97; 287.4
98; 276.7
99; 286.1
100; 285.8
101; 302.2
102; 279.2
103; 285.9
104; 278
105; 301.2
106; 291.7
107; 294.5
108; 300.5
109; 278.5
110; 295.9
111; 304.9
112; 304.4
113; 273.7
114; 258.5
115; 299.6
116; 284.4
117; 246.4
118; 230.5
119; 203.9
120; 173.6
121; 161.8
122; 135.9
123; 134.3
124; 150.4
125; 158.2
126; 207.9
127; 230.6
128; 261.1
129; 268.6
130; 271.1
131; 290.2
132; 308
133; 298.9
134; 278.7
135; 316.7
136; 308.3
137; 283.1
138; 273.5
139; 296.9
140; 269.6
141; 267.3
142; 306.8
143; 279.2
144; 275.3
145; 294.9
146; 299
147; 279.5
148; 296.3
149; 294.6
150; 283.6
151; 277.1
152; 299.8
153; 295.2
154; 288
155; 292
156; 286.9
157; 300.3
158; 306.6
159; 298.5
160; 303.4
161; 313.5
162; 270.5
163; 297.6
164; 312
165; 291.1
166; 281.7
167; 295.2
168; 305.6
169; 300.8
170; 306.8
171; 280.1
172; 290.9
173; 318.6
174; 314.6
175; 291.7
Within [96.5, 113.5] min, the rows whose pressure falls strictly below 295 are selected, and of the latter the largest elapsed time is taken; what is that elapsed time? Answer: 113 min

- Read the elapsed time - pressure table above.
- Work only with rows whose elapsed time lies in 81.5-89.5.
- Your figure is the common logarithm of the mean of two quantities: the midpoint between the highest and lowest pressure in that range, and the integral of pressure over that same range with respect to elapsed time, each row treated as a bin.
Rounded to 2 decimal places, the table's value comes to 3.11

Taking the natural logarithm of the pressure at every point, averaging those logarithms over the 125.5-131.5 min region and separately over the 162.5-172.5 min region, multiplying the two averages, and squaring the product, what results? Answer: 992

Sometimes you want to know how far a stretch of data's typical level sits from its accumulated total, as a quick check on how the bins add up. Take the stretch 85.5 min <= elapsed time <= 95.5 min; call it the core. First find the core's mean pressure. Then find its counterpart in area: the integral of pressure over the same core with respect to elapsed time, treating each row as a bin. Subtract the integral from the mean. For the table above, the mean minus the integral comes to -2580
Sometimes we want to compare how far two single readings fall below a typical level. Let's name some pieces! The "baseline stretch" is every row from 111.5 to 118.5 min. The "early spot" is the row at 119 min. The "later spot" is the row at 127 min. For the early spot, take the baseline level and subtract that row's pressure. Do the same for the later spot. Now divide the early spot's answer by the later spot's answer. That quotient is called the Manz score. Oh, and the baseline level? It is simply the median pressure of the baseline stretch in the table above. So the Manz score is 1.6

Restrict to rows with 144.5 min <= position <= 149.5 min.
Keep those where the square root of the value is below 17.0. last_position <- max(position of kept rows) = 147 min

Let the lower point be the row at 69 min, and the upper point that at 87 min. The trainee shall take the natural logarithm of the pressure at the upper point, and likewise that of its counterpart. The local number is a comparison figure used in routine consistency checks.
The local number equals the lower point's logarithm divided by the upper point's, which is 1.01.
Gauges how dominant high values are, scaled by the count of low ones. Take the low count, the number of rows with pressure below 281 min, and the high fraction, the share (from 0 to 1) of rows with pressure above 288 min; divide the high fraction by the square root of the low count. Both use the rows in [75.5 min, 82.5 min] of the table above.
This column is 0.3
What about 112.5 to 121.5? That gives 0.0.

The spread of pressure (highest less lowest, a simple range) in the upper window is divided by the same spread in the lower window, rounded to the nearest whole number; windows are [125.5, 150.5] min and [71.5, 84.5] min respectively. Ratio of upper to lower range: 4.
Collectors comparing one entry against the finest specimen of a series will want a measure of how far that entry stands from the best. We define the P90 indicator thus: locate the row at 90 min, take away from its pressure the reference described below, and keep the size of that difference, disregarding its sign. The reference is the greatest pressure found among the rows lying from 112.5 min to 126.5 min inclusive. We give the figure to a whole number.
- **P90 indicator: 30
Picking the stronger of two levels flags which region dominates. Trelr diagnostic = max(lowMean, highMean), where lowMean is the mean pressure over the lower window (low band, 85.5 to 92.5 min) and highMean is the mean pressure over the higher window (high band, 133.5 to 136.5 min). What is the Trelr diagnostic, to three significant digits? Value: 301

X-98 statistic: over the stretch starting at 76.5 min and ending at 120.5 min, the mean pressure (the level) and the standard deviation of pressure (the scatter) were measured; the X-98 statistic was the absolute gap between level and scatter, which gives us 256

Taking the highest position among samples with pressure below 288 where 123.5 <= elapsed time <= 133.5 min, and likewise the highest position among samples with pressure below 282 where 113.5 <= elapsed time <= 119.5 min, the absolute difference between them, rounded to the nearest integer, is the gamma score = 11 min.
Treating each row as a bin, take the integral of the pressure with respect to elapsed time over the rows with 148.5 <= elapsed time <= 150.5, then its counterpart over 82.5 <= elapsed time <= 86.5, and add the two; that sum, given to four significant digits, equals 1754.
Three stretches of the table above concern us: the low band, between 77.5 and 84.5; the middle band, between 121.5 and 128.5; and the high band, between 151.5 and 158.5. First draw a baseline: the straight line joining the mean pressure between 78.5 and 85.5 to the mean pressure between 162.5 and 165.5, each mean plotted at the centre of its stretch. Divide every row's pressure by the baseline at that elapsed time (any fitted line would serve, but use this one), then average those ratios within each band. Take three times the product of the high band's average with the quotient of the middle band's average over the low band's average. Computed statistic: 1.8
